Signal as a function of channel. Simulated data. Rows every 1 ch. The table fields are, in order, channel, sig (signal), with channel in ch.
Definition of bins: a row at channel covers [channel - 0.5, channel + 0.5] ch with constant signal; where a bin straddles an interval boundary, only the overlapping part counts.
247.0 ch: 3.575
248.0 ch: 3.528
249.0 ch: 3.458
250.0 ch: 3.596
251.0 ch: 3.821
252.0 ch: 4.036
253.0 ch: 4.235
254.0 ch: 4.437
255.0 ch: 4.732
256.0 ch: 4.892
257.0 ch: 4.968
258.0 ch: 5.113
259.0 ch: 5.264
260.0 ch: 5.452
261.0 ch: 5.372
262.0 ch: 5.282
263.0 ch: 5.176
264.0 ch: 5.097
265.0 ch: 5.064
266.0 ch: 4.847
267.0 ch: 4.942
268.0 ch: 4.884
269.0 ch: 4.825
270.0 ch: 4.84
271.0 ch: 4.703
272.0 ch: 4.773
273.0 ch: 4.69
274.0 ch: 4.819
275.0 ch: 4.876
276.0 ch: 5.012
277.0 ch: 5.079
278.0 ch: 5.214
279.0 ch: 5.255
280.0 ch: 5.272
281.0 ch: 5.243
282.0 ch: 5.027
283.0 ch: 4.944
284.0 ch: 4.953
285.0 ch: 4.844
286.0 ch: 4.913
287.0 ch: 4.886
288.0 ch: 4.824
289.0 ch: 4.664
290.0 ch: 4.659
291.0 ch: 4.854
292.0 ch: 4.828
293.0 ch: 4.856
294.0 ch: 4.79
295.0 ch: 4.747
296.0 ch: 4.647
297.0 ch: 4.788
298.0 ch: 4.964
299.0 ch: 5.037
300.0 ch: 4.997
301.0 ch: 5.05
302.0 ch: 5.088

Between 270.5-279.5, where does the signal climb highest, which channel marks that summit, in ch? 279.0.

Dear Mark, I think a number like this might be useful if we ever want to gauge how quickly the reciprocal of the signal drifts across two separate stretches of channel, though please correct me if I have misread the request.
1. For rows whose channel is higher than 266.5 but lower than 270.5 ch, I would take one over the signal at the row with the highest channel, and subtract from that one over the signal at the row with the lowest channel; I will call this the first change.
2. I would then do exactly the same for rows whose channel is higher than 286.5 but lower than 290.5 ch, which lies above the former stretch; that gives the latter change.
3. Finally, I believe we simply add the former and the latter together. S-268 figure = 0.01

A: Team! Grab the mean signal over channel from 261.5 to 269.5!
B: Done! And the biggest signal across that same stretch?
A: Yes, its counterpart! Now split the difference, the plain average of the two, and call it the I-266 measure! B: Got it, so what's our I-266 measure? 5.15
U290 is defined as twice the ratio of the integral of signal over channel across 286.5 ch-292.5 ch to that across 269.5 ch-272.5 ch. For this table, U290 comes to 4.0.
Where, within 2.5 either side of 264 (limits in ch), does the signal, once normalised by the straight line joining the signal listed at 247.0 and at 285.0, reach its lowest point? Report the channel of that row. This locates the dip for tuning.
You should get 266.0 ch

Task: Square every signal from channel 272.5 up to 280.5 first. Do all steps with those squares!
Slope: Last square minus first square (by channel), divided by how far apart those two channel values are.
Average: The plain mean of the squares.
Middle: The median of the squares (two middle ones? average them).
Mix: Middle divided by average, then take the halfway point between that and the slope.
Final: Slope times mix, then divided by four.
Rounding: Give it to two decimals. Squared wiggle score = 0.19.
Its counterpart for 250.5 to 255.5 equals 0.71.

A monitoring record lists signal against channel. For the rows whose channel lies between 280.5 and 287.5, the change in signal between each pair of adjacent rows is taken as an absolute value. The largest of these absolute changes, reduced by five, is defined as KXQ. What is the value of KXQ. -4.784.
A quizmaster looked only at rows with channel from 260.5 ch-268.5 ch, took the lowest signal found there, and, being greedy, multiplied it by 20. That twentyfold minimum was 97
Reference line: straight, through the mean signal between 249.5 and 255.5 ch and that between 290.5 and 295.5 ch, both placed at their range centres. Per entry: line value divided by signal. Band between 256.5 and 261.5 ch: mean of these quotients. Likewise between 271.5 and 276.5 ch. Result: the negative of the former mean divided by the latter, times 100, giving -87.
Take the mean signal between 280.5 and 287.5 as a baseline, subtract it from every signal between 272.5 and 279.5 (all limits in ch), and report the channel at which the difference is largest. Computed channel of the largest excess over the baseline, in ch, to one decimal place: 279.0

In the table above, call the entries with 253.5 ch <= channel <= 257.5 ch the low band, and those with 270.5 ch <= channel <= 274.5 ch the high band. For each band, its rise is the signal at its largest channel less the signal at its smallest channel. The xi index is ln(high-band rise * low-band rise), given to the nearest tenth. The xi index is -2.8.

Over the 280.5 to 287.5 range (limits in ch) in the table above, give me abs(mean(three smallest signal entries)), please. 4.88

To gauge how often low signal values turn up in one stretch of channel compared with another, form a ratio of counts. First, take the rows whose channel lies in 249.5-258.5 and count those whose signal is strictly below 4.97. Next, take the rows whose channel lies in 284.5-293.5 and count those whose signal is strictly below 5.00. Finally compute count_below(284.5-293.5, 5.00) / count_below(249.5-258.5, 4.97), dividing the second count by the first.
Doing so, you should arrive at 1.1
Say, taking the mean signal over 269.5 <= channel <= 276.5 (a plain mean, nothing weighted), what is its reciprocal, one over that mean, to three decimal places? 0.208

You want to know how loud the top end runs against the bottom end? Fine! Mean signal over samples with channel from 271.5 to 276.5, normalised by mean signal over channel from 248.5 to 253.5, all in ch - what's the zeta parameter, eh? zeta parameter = 1.26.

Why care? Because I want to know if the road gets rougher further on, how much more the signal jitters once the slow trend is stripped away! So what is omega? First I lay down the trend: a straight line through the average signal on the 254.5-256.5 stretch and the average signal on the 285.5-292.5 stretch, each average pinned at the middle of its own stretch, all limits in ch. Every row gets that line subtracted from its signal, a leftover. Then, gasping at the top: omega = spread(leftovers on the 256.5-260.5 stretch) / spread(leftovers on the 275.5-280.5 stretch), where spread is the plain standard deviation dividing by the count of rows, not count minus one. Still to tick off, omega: 1.75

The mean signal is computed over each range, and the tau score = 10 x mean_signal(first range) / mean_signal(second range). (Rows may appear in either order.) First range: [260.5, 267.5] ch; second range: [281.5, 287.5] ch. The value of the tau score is 10.4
